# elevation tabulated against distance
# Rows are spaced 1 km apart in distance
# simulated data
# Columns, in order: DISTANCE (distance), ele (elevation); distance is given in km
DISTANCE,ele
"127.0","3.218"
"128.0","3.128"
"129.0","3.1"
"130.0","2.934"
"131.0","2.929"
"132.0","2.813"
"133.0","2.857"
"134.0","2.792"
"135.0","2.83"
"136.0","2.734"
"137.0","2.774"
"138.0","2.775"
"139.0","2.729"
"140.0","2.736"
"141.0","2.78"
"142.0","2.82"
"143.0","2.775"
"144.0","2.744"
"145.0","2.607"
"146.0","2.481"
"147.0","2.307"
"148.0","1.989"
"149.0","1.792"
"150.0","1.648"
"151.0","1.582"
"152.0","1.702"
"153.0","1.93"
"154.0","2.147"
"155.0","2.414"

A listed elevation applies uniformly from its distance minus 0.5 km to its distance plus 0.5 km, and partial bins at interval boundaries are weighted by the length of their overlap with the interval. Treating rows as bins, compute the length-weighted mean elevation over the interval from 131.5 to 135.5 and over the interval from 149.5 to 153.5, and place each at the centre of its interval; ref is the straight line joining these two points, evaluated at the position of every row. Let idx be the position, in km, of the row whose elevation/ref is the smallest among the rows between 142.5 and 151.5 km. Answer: 151.0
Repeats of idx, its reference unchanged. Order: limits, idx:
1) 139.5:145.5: 140.0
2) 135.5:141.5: 136.0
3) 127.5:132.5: 132.0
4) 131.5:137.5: 132.0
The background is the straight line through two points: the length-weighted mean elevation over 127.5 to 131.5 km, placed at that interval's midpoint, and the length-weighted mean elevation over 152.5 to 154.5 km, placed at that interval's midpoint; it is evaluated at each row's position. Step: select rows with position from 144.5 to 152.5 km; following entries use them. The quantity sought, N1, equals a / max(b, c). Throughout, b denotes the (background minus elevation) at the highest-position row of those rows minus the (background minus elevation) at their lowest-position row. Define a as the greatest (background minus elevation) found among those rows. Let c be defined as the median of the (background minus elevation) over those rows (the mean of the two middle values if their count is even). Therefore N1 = 0.9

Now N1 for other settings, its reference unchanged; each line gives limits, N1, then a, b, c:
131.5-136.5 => 4.8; 0.11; -0.09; 0.02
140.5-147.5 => 0.0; 0.00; 0.23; -0.23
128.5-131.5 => 0.8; 0.07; 0.09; 0.03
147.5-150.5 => 1.2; 0.53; 0.26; 0.43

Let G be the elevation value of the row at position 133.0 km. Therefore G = 2.857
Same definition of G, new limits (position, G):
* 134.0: 2.792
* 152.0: 1.702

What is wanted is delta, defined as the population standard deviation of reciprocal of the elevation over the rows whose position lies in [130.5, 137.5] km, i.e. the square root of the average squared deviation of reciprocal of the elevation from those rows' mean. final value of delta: 0.01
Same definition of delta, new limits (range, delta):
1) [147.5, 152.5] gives 0.04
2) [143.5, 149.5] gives 0.07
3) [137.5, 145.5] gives 0.01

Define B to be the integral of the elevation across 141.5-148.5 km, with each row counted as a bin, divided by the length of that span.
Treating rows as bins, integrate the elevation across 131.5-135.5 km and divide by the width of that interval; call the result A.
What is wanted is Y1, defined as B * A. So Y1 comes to 7.15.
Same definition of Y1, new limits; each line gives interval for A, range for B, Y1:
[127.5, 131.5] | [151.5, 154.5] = 5.82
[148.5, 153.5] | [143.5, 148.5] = 4.20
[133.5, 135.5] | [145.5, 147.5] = 6.73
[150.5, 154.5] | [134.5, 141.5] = 5.09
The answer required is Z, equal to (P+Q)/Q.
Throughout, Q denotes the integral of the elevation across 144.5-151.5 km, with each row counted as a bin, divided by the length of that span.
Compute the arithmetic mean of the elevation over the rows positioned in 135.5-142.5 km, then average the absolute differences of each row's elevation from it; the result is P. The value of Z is 1.01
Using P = 0.027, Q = 2.06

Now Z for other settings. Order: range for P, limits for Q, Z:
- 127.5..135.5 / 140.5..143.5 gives 1.04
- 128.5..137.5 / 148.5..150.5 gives 1.05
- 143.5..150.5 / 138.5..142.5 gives 1.13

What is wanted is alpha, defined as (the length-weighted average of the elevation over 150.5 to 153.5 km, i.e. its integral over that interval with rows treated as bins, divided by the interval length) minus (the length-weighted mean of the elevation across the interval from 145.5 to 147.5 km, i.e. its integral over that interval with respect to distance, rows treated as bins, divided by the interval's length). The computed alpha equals -0.66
